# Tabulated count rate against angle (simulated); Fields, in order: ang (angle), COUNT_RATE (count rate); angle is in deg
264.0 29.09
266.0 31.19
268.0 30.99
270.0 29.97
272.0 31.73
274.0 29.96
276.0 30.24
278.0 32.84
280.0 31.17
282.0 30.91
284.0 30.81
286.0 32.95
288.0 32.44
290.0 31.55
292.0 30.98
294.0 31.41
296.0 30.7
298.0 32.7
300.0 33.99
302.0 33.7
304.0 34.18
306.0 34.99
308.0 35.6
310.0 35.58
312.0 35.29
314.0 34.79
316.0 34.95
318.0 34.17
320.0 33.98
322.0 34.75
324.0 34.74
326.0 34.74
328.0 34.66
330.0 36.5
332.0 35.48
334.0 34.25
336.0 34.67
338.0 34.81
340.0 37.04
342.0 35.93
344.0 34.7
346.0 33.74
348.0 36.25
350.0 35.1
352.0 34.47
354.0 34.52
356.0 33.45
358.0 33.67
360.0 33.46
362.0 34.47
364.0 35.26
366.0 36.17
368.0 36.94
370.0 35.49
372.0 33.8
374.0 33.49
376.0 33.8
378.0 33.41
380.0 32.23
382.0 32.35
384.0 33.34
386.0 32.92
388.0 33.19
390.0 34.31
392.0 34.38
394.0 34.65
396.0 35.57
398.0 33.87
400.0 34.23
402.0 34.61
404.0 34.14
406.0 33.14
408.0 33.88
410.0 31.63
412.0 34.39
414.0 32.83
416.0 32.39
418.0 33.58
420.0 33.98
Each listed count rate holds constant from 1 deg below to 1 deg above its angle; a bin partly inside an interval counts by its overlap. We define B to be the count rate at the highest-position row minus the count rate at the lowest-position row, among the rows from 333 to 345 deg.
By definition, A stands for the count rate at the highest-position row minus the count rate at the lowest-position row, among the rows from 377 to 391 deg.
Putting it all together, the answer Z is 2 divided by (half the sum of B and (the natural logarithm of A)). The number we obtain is 12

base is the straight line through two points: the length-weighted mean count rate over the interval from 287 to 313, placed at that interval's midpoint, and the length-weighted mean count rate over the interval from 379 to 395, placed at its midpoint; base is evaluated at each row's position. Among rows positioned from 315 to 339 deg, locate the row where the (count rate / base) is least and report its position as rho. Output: 320.0 deg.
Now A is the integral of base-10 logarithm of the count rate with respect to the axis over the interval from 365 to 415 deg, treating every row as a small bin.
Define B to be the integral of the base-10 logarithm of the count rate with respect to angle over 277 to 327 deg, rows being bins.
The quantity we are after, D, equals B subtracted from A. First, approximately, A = 76.5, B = 76.1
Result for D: 0.4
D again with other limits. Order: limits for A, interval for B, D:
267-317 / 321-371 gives -1.6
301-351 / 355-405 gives 0.5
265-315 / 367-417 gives -0.9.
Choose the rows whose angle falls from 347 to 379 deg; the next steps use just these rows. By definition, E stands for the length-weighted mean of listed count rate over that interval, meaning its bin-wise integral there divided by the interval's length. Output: 34.6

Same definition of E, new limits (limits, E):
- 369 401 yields 33.8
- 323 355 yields 35.1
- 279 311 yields 32.7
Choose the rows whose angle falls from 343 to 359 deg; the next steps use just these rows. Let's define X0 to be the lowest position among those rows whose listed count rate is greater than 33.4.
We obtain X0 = 344.0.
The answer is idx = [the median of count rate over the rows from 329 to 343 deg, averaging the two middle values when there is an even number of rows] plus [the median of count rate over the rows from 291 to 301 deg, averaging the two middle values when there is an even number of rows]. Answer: 66.9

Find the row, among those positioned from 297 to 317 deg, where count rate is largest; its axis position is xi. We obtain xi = 308.0 deg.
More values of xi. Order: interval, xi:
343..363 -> 348.0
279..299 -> 286.0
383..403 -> 396.0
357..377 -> 368.0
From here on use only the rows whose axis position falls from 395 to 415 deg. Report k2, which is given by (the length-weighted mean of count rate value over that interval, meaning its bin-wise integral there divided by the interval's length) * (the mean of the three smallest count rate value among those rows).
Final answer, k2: 1101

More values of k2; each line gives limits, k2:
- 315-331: 1193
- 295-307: 1080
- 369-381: 1114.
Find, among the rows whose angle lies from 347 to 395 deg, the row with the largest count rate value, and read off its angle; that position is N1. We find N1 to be 368.0 deg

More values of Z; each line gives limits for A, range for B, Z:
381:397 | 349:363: 7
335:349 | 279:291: 5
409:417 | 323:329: -11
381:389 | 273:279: 1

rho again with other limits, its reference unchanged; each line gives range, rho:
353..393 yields 380.0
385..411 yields 410.0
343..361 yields 356.0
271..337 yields 274.0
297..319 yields 298.0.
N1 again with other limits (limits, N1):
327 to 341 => 340.0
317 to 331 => 330.0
